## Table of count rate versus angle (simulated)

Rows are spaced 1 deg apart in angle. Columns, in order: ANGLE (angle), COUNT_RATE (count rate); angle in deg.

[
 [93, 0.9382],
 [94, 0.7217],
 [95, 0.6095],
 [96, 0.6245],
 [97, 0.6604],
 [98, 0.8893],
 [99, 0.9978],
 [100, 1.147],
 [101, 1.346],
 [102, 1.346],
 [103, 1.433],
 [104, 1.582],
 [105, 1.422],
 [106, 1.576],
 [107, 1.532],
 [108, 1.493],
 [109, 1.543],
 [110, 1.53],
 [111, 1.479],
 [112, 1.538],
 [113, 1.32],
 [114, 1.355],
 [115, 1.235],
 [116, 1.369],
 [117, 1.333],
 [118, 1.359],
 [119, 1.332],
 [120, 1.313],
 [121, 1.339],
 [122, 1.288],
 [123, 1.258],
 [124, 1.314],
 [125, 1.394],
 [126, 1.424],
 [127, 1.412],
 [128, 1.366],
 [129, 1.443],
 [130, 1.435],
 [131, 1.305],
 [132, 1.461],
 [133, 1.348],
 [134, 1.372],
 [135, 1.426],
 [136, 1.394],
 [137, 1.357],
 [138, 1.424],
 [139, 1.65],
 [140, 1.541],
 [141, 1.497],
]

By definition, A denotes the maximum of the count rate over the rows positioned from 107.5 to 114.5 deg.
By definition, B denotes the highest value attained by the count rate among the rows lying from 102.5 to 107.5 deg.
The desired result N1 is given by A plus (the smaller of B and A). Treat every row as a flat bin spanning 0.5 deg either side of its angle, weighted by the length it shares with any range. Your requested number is 3.09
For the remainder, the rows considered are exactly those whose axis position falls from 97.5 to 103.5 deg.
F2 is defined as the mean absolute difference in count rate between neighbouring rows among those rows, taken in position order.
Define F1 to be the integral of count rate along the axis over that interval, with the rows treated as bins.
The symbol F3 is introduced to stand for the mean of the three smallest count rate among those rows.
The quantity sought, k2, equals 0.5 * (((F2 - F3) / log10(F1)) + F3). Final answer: -0.022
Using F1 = 7.2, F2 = 0.11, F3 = 1.01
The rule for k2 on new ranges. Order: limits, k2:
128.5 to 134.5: -0.010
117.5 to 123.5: -0.057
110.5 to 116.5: 0.004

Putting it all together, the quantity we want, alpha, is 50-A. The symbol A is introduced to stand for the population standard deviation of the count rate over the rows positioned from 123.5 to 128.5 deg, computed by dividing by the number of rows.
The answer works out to 50.0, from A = 0.039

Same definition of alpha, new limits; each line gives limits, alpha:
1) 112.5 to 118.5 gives 50.0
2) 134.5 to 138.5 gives 50.0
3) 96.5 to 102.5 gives 49.8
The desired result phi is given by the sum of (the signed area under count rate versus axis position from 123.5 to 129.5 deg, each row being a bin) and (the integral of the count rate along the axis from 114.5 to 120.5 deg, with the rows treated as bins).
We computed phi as 16.3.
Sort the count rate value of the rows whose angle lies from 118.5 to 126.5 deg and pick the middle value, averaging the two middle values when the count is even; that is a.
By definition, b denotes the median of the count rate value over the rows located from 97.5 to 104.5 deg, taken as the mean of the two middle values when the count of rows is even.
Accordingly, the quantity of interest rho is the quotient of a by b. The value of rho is 0.98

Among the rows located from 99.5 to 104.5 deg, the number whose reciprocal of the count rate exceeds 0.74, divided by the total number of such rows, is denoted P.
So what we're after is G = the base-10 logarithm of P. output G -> -0.22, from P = 0.6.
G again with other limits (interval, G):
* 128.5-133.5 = -0.40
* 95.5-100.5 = 0.00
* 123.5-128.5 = -0.70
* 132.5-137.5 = -0.70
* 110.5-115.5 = -0.40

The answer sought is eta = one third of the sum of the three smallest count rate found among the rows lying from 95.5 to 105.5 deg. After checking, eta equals 0.725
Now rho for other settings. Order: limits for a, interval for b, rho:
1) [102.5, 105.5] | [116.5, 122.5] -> 1.08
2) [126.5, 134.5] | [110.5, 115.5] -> 1.03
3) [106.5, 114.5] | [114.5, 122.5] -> 1.13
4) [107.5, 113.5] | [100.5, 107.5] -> 1.05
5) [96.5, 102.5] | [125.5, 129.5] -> 0.76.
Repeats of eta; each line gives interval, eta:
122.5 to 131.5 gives 1.292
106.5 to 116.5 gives 1.303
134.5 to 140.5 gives 1.392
